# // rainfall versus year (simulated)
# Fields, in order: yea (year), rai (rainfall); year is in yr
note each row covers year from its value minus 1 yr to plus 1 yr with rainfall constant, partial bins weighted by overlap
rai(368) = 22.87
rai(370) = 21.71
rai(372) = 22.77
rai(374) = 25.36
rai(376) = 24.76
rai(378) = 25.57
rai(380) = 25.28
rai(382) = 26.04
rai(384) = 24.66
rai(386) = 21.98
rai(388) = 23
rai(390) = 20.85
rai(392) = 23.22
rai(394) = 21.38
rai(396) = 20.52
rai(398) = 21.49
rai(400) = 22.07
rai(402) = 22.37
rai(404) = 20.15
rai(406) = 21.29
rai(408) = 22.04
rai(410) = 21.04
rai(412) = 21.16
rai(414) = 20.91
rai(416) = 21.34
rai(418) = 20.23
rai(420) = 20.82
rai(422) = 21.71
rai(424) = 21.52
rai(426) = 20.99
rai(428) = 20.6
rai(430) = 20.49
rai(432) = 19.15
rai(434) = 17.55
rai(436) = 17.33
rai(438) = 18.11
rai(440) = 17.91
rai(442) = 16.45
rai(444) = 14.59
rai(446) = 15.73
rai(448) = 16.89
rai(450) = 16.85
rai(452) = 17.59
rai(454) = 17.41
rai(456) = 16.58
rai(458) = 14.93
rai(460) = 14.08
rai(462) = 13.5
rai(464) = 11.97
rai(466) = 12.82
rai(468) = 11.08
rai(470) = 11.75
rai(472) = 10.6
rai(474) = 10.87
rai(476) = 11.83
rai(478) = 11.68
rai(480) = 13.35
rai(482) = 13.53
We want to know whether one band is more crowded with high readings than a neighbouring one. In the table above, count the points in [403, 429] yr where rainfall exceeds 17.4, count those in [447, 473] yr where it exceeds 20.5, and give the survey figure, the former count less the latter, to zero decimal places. 13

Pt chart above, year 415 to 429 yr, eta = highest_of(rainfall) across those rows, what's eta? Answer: 21.71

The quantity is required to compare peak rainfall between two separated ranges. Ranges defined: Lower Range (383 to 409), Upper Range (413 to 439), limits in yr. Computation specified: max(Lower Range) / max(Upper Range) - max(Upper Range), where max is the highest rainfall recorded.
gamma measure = -20.6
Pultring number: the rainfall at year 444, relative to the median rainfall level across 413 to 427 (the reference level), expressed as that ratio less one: -0.30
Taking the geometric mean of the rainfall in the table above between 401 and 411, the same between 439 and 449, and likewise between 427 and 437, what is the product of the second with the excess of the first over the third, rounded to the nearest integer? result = 39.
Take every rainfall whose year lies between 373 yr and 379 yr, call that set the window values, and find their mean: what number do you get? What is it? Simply 25.2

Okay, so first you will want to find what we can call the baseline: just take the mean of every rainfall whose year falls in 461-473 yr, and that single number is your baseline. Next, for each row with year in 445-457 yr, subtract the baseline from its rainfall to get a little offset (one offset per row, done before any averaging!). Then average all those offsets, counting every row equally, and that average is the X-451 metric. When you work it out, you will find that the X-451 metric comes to 4.9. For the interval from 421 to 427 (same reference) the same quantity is 9.5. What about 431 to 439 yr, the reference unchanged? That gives 6.1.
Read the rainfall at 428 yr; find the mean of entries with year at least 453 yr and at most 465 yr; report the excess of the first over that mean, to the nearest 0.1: 5.9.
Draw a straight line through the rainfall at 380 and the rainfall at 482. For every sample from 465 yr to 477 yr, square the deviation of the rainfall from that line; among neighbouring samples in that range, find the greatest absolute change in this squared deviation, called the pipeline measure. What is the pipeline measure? 10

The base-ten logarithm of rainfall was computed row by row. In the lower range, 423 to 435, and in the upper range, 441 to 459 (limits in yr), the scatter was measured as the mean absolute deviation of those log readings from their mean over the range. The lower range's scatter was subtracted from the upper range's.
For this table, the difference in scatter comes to -0.0026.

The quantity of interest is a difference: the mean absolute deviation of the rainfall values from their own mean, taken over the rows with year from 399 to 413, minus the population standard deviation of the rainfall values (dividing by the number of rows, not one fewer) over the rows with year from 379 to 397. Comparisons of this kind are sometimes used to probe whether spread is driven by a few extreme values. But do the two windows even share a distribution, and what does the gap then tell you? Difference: -1.3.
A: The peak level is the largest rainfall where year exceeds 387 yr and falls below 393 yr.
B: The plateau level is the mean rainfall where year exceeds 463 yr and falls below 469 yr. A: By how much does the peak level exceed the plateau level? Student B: 11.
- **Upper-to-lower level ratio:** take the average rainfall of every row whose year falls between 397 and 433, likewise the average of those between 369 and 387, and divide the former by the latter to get 0.87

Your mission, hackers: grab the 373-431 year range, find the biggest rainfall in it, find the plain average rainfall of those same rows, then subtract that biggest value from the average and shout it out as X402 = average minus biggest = -3.87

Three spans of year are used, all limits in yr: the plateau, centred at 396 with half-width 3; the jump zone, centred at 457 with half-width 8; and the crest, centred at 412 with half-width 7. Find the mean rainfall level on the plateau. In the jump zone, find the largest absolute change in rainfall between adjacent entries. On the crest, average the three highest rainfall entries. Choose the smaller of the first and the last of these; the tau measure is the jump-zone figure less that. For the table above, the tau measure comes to -19.5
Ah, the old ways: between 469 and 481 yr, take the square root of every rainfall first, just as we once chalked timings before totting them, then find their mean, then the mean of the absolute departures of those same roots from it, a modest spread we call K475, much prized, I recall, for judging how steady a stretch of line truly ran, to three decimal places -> 0.093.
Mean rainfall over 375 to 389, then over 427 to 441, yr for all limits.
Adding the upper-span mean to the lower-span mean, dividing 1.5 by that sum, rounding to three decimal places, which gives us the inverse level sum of 0.035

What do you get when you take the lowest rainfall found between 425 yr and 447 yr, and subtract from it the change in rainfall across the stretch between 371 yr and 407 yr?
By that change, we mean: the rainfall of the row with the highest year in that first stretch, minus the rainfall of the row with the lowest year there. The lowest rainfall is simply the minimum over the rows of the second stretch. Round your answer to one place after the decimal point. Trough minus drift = 16.1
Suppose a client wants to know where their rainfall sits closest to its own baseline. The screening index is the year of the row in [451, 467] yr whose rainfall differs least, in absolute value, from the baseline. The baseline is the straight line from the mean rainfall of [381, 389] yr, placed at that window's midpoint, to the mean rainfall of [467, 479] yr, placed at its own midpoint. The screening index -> 466 yr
